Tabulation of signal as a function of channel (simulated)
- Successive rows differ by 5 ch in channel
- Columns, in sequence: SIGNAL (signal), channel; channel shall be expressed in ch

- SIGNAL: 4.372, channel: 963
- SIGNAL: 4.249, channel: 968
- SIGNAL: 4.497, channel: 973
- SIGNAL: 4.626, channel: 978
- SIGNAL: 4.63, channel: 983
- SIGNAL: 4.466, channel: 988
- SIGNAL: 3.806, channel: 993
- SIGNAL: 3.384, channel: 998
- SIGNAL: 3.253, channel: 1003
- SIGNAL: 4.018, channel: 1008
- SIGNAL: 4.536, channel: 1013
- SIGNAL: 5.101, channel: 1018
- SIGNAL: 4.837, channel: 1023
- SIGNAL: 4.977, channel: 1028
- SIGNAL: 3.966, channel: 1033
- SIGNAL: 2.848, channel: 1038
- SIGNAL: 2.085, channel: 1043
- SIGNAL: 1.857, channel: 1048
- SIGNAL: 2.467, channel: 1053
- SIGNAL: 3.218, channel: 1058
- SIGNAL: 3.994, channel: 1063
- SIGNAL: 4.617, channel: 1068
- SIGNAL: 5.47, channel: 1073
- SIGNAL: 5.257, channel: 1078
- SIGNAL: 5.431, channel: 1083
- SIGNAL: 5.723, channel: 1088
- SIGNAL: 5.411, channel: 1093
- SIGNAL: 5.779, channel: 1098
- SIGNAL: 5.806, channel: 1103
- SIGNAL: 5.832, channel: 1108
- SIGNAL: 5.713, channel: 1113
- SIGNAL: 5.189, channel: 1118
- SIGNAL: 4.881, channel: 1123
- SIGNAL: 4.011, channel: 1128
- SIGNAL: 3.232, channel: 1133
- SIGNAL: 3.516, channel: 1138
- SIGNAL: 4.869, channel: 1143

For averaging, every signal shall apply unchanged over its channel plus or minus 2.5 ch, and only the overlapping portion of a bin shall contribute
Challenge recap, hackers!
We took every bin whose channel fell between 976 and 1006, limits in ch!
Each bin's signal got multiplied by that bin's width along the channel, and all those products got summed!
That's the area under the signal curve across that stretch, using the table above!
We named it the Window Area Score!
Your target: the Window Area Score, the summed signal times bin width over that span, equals 121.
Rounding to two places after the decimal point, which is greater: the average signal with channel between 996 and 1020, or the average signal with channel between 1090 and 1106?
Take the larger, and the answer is 5.67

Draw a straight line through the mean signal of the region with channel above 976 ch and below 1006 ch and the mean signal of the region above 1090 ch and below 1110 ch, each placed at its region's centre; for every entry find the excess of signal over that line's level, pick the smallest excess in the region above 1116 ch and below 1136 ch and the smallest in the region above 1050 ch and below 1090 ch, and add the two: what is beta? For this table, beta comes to -5.5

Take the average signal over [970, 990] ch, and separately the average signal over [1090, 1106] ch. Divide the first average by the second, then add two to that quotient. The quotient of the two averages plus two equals 2.80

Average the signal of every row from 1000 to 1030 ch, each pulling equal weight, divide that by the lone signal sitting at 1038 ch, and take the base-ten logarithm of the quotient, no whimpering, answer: 0.19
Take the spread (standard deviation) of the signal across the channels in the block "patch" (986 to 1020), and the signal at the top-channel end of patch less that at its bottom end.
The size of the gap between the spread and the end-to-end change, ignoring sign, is 0.0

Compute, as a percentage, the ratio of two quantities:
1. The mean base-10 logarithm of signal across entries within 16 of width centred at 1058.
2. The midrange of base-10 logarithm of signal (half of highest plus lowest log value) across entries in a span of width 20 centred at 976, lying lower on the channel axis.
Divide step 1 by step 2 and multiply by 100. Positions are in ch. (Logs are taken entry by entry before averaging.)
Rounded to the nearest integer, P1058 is 77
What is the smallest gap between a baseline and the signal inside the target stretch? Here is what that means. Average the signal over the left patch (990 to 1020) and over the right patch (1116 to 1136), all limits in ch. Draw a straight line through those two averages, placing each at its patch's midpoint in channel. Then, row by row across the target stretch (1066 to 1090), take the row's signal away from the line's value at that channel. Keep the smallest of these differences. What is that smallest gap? -1.5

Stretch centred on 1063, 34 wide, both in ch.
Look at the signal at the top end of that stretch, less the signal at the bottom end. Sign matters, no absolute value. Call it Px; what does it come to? 3.4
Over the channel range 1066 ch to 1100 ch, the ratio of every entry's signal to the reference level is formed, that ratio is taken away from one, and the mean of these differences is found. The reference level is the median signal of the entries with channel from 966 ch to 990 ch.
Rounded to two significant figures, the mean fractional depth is -0.20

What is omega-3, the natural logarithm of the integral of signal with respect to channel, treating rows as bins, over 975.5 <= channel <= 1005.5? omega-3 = 4.79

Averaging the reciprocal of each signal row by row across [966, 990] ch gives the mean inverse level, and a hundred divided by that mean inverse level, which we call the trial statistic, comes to 449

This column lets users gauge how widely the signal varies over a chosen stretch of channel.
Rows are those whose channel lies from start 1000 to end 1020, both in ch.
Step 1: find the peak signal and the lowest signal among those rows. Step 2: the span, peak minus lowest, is 1.8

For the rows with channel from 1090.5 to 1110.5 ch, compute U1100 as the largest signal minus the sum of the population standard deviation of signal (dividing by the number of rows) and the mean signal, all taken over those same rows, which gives -0.05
